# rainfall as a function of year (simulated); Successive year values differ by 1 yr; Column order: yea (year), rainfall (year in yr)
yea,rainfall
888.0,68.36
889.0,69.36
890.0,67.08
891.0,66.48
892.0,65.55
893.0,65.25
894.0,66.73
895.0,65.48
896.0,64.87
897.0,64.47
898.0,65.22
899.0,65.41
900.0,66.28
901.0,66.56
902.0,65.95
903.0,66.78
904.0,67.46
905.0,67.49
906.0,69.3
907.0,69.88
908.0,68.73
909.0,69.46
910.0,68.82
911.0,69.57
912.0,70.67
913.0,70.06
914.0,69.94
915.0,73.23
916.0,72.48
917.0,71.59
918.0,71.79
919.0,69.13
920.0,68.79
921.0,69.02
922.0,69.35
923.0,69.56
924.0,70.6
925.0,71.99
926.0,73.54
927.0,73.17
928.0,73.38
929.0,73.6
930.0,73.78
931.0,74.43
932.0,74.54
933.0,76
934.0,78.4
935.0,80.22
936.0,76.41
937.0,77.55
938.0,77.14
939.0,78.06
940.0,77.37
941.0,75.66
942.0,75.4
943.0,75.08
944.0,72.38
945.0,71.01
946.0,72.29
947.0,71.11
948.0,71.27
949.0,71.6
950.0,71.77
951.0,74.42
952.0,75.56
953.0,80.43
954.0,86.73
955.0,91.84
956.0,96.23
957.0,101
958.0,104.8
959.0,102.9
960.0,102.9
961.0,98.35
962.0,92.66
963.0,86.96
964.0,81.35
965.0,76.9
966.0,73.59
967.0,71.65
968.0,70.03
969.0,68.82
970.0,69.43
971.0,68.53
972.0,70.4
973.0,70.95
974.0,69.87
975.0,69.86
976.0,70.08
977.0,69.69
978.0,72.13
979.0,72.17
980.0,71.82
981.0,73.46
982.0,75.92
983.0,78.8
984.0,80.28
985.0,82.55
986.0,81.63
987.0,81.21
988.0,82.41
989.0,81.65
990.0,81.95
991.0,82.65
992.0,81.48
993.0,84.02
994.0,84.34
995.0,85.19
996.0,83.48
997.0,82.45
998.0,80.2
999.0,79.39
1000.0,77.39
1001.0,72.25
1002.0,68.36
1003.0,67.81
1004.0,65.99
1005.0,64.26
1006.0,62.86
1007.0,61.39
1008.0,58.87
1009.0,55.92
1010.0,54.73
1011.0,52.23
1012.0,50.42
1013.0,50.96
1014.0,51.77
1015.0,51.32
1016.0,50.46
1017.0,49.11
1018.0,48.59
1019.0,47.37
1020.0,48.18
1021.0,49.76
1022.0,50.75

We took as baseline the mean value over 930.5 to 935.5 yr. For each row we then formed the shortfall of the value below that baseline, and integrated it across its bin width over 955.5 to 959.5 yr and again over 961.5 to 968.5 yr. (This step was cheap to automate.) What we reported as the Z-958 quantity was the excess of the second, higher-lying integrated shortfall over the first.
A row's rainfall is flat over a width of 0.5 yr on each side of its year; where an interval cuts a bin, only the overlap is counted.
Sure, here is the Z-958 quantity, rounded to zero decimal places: 82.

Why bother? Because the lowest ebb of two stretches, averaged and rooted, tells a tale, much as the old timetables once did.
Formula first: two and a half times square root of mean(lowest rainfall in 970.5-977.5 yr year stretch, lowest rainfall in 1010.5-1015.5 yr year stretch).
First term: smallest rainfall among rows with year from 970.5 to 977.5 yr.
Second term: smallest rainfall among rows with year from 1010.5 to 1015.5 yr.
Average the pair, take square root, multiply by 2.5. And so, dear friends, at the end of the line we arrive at 19.3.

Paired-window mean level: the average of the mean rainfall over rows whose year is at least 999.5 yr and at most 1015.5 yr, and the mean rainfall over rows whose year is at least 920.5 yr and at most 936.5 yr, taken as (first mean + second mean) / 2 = 67.0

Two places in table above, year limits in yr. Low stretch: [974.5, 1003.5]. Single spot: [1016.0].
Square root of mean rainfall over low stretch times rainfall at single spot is 63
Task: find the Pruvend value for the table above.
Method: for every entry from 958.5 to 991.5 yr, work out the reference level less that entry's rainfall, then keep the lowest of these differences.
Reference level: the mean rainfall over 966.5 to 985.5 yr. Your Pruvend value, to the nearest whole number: -30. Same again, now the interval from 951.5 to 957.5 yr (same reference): -29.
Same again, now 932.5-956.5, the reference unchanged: -24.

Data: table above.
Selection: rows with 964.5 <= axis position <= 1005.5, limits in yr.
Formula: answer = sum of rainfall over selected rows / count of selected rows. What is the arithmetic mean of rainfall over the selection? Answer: 75.5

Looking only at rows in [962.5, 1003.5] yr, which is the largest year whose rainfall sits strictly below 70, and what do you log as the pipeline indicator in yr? 1003.0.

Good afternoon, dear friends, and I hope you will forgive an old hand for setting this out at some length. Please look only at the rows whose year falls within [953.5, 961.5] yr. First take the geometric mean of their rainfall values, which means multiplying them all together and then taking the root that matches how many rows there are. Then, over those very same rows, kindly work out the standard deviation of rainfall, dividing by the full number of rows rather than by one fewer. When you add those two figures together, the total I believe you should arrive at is 104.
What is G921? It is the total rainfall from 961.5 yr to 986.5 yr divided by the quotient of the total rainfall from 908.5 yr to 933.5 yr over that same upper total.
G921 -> 1954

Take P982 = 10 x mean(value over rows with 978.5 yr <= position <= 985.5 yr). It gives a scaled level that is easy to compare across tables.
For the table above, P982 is 764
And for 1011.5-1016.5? 510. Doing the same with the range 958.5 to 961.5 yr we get 1014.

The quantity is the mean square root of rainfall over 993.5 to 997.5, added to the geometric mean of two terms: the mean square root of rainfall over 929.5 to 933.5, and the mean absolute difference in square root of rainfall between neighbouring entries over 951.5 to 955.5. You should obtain 10.8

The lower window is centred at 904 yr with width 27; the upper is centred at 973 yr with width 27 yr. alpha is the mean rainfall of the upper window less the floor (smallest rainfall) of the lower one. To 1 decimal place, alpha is 12.2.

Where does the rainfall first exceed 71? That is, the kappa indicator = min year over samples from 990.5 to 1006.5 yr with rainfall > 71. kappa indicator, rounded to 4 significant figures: 991.0 yr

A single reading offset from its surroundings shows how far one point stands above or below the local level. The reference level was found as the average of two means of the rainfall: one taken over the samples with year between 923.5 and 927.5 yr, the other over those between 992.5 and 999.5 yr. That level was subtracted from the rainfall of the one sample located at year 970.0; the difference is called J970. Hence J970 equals -8.1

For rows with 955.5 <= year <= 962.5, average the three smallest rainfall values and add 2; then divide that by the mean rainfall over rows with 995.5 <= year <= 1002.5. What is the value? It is 1.26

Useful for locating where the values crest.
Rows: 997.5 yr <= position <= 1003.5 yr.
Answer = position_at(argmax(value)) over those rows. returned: 998.0 yr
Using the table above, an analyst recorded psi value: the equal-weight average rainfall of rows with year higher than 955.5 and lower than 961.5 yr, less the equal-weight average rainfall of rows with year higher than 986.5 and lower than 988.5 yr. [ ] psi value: 19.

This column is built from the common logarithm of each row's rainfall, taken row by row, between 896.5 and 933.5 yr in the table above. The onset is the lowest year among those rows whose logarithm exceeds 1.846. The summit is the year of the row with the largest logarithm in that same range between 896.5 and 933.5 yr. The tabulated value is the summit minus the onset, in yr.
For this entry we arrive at 21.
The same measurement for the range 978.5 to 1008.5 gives 16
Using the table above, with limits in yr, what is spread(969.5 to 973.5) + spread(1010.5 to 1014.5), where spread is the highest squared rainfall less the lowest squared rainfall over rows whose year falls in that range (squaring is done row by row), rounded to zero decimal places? 523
